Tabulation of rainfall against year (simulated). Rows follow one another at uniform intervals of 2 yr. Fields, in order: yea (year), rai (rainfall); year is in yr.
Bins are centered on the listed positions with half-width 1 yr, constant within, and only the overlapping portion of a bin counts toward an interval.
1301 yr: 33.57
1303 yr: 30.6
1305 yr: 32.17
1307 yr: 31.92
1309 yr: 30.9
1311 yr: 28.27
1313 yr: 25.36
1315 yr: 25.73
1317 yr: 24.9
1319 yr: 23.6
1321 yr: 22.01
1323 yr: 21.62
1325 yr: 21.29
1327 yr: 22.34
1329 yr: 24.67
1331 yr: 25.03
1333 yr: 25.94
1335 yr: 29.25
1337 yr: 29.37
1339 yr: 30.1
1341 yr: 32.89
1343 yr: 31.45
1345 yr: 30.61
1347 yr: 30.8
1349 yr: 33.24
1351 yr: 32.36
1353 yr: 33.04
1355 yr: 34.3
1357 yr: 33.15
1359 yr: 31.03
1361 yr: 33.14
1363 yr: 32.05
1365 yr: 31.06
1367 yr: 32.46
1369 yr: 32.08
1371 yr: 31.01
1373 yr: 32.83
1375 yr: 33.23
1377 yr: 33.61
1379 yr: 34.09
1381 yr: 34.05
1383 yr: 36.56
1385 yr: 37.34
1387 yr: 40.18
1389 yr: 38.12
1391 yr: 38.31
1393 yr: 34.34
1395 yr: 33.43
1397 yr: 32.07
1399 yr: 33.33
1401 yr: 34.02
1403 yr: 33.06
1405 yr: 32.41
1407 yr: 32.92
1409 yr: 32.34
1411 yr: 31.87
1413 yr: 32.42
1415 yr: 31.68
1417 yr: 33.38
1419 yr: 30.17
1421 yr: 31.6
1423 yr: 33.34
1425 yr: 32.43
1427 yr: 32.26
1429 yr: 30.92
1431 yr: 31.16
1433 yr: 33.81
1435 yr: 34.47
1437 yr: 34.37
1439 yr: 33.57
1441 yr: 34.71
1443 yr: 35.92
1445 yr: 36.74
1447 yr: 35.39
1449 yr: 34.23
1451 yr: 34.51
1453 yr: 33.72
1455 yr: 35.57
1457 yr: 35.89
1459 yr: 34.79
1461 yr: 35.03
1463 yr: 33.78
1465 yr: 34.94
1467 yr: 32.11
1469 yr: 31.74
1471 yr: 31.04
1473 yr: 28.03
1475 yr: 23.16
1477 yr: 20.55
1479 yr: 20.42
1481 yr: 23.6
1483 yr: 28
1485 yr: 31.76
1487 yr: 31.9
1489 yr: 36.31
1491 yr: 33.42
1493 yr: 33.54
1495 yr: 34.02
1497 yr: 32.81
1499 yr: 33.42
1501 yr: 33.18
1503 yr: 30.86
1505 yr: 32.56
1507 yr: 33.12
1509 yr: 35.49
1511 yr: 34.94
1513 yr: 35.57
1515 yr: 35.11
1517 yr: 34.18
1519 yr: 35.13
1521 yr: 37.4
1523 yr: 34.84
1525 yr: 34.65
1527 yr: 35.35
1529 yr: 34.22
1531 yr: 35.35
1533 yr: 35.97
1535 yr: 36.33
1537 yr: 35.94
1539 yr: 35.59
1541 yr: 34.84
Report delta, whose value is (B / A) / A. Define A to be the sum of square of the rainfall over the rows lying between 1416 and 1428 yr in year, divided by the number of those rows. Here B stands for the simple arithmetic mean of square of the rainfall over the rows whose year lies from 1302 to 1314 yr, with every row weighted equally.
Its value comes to 0.0008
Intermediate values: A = 1038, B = 898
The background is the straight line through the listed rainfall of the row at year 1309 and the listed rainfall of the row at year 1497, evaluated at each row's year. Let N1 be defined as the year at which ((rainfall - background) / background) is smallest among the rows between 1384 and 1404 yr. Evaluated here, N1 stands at 1397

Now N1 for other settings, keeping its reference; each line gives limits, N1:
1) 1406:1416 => 1415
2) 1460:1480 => 1479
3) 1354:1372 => 1371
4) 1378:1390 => 1381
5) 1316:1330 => 1325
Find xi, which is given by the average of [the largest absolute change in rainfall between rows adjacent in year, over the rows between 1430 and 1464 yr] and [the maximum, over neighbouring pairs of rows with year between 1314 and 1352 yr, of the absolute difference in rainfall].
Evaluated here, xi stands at 3.0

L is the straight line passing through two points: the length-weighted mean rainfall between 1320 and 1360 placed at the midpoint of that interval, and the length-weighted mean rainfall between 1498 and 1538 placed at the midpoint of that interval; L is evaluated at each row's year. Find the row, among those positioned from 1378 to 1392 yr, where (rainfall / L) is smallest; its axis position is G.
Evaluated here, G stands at 1381 yr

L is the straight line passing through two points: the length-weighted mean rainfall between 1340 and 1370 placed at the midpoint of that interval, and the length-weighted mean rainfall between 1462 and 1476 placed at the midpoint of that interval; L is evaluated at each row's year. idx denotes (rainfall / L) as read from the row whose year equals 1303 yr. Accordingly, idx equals 0.93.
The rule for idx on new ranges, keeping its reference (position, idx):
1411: 1.01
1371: 0.97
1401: 1.08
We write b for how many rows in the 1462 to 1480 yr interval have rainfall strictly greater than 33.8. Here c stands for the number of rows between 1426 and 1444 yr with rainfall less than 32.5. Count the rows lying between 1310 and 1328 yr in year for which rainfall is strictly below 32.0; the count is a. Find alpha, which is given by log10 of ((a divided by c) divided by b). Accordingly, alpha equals 0.48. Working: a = 9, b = 1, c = 3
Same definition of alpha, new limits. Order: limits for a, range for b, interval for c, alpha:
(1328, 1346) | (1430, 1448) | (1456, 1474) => -0.54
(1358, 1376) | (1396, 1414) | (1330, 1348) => -0.43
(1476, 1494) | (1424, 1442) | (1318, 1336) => -0.78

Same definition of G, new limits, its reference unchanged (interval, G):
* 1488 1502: 1497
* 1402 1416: 1415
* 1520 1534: 1529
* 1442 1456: 1453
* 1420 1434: 1429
